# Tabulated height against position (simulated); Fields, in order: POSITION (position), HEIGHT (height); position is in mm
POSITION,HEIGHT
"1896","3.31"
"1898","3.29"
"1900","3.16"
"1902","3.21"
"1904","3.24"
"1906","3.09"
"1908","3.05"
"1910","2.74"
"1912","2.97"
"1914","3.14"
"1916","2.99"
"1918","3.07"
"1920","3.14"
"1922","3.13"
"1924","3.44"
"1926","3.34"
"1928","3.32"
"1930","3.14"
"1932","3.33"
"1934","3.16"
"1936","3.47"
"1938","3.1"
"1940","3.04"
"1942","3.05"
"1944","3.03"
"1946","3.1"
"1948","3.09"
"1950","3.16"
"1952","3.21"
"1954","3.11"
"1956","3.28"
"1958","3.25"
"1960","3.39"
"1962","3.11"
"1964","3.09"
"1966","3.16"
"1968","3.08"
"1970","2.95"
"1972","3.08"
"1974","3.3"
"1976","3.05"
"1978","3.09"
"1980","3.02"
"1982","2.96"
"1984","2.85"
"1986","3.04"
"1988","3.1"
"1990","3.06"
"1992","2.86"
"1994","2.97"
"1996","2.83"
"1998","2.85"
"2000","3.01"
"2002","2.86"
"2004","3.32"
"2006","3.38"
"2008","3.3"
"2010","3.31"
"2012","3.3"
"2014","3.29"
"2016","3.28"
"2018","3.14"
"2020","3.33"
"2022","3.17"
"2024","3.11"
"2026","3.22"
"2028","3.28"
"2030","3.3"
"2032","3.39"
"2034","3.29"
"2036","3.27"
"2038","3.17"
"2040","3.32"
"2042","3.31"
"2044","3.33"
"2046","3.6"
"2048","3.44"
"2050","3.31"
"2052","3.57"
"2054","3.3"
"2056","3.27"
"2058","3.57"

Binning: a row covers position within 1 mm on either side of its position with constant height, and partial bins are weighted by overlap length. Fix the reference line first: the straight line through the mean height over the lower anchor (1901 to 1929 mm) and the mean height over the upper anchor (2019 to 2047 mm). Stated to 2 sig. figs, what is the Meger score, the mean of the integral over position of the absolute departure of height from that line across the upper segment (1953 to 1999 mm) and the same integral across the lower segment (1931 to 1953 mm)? 5.5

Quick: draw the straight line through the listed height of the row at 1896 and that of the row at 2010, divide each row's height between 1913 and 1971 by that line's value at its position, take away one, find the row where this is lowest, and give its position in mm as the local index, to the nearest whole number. 1970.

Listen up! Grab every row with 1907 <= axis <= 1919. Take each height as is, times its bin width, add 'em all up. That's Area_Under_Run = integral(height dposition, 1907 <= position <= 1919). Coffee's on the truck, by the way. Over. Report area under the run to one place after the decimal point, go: 35.9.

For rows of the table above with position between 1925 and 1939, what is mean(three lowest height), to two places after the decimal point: 3.13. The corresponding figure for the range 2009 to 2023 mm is 3.20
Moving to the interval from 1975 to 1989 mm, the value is 2.94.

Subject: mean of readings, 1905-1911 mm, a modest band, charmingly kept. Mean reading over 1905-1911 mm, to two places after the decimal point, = 2.96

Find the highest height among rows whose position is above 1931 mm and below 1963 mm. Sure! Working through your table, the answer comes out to 3.47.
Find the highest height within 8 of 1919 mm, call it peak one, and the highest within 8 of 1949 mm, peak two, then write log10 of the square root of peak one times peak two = 0.526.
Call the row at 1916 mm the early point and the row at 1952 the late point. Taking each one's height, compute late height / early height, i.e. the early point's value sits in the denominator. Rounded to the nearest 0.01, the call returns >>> 1.07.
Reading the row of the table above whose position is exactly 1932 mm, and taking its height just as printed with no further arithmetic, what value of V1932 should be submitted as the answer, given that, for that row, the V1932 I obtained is 3.33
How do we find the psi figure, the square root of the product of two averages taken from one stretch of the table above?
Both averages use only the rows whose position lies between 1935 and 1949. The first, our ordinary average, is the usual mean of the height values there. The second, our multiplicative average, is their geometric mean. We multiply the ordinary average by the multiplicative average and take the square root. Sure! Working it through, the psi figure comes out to 3.12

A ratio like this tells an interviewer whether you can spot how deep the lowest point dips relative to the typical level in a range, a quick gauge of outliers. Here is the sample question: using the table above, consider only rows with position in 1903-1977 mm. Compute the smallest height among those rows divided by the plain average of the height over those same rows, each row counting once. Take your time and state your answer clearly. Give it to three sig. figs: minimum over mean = 0.871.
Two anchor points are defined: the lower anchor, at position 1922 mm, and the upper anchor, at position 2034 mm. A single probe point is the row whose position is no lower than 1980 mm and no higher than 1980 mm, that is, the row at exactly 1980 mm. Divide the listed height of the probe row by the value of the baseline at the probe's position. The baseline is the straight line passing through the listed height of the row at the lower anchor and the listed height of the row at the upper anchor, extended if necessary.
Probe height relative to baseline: 0.94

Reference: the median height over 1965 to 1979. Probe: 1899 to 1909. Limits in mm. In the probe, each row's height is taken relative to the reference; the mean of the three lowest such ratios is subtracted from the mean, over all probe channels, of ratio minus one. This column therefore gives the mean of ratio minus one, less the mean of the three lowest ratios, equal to -0.984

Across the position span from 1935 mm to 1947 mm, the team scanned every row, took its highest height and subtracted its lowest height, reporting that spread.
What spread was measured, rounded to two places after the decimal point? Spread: 0.44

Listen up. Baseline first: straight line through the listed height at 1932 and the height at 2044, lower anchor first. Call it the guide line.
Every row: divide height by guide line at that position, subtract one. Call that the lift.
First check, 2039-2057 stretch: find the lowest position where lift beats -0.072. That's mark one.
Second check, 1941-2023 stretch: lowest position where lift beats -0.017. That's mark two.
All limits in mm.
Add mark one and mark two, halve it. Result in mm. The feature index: 1998 mm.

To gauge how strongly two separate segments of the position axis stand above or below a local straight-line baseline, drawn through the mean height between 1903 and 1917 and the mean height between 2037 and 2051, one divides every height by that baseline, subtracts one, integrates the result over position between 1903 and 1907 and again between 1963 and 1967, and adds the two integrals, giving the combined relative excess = 0.14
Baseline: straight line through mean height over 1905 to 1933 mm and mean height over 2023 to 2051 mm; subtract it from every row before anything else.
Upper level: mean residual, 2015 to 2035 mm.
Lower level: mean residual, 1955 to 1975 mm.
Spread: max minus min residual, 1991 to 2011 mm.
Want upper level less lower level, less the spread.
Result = -0.54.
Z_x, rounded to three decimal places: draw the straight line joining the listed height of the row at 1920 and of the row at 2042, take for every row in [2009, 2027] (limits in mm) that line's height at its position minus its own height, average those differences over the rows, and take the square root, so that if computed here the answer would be 0.194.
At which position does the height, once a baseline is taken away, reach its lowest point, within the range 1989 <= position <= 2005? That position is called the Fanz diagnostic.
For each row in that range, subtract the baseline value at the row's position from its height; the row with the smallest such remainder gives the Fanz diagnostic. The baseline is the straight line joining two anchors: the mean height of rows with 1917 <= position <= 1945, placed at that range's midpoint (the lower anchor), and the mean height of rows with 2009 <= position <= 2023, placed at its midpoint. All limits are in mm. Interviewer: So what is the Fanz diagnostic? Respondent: 1996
